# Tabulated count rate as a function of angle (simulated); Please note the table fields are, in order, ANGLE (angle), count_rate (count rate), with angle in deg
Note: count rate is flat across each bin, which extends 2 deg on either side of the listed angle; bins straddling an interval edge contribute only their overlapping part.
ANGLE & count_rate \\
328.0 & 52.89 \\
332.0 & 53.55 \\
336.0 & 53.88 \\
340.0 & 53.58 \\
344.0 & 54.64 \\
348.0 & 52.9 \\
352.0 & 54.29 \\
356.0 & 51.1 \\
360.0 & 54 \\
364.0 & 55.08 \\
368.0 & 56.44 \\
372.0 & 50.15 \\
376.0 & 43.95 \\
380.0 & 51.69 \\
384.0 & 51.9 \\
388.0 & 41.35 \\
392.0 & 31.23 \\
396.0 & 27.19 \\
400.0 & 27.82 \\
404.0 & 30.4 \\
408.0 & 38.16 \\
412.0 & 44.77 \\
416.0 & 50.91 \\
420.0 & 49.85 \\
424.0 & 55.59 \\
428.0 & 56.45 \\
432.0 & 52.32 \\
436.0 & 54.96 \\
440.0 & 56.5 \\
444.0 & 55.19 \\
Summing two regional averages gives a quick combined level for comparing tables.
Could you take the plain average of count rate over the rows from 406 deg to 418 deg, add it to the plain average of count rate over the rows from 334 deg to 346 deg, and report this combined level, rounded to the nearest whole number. 99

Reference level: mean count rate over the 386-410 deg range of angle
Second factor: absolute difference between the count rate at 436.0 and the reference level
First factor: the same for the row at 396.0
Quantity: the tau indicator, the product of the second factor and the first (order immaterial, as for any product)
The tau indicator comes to 123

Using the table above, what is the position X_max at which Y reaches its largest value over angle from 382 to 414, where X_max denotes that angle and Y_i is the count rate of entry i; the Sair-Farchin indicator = 384.0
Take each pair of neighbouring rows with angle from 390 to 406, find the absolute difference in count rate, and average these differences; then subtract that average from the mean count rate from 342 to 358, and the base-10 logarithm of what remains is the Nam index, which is 1.71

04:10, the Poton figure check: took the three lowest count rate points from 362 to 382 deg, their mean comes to 48.6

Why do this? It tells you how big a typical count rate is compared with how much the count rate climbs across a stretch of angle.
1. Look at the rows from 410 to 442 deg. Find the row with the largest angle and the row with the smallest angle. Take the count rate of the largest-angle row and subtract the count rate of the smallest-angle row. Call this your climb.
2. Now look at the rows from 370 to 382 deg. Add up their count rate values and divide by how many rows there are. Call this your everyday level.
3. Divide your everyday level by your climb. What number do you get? 4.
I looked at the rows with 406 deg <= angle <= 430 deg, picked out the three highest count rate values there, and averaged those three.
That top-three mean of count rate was 54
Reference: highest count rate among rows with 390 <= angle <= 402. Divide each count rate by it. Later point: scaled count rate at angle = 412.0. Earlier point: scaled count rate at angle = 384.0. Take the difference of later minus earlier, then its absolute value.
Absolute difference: 0.23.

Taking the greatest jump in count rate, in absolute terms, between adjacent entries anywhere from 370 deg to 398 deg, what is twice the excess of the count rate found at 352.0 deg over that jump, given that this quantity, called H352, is 87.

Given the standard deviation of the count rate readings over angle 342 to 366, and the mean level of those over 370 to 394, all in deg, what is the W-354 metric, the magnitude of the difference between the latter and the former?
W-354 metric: 44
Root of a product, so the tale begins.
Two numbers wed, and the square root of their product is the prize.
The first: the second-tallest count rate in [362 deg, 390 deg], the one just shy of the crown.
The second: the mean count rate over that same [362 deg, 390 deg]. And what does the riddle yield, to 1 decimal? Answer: 52.5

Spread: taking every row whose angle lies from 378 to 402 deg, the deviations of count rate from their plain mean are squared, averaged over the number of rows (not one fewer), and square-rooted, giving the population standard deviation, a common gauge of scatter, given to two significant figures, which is 10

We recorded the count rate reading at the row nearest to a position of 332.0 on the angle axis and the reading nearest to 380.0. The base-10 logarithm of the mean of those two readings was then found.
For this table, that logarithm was 1.72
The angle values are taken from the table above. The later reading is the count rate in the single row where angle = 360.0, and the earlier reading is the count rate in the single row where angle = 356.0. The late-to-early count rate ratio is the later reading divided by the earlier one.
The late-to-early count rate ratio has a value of 1.1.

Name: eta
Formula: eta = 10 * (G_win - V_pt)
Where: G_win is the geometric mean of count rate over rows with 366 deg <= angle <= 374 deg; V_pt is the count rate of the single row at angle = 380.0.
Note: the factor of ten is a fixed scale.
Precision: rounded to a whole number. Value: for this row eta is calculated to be 15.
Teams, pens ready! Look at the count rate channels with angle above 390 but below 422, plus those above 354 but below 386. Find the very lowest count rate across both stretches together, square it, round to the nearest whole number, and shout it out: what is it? 739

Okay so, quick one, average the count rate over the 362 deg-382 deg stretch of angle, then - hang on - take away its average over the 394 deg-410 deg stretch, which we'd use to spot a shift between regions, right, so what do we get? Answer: 21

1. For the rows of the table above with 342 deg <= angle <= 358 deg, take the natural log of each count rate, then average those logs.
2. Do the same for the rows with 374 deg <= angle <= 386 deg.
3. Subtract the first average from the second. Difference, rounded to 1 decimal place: -0.1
